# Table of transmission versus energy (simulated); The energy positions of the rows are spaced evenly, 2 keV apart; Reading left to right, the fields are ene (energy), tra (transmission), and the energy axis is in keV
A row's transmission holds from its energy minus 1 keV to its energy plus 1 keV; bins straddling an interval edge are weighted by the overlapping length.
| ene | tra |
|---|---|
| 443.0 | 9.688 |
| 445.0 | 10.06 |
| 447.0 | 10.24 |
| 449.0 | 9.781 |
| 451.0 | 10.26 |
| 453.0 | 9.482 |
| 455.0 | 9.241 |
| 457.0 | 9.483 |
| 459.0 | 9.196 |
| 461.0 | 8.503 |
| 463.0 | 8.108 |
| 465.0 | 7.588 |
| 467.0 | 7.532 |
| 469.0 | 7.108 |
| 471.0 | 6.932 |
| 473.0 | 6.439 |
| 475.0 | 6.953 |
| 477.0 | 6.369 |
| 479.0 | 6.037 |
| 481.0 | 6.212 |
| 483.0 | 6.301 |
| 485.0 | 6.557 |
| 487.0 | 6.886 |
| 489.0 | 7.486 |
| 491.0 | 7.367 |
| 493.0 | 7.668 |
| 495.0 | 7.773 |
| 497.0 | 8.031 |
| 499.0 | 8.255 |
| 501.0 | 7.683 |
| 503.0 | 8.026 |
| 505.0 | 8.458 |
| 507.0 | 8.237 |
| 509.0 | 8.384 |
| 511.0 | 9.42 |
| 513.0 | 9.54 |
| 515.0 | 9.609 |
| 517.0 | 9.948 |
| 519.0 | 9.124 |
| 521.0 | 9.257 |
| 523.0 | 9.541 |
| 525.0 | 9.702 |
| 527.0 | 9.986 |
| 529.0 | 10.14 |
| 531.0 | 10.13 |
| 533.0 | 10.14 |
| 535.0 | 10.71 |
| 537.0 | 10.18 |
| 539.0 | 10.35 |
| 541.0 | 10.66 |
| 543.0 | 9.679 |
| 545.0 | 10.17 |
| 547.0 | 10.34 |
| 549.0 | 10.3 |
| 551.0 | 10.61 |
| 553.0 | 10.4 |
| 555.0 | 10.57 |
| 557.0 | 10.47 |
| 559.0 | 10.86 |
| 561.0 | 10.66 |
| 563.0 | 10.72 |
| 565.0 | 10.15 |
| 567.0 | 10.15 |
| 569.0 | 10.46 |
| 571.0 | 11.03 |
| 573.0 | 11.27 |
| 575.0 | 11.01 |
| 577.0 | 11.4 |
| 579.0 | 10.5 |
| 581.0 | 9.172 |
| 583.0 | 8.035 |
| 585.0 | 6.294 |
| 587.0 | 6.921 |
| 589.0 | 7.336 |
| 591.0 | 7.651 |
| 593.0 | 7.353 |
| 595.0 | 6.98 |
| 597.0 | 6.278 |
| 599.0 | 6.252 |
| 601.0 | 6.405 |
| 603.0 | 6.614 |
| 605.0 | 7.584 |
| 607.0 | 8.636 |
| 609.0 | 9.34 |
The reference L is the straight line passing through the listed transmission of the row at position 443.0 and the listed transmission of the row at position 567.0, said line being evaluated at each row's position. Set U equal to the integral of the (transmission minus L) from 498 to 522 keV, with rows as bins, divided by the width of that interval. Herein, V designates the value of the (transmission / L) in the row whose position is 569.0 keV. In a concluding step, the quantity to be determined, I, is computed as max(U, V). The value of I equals 1.03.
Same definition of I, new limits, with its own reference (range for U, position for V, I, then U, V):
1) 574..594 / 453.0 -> 0.97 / -1.6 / 0.97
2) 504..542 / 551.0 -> 1.05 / -0.3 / 1.05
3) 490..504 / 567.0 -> 1.00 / -2.1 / 1.00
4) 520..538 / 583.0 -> 0.79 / 0.0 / 0.79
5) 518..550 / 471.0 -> 0.71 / 0.0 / 0.71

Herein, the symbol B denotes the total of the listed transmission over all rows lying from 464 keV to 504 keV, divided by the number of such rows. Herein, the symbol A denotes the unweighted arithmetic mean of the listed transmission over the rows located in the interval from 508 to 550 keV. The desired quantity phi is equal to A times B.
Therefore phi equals 71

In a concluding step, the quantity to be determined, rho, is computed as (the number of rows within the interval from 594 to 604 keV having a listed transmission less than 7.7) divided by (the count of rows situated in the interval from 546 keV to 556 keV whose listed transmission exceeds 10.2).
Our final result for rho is 1.0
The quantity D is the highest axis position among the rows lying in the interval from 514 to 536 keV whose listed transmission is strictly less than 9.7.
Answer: 523.0 keV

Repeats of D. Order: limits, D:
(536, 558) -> 543.0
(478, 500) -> 499.0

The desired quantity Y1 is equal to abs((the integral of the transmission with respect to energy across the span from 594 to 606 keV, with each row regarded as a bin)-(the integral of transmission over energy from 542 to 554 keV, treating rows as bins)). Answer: 43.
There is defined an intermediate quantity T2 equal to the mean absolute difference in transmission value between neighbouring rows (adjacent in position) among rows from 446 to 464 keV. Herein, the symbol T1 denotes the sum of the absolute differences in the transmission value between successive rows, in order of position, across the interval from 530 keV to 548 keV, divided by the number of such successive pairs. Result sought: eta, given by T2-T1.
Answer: 0.04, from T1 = 0.40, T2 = 0.45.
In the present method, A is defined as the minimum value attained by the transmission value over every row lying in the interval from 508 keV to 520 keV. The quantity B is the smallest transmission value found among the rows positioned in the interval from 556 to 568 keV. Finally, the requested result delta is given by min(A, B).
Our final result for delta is 8.4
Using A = 8.384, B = 10.15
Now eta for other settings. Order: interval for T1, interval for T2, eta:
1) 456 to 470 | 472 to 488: -0.07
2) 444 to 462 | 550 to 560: -0.20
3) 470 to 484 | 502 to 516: -0.03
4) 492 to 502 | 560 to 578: 0.01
